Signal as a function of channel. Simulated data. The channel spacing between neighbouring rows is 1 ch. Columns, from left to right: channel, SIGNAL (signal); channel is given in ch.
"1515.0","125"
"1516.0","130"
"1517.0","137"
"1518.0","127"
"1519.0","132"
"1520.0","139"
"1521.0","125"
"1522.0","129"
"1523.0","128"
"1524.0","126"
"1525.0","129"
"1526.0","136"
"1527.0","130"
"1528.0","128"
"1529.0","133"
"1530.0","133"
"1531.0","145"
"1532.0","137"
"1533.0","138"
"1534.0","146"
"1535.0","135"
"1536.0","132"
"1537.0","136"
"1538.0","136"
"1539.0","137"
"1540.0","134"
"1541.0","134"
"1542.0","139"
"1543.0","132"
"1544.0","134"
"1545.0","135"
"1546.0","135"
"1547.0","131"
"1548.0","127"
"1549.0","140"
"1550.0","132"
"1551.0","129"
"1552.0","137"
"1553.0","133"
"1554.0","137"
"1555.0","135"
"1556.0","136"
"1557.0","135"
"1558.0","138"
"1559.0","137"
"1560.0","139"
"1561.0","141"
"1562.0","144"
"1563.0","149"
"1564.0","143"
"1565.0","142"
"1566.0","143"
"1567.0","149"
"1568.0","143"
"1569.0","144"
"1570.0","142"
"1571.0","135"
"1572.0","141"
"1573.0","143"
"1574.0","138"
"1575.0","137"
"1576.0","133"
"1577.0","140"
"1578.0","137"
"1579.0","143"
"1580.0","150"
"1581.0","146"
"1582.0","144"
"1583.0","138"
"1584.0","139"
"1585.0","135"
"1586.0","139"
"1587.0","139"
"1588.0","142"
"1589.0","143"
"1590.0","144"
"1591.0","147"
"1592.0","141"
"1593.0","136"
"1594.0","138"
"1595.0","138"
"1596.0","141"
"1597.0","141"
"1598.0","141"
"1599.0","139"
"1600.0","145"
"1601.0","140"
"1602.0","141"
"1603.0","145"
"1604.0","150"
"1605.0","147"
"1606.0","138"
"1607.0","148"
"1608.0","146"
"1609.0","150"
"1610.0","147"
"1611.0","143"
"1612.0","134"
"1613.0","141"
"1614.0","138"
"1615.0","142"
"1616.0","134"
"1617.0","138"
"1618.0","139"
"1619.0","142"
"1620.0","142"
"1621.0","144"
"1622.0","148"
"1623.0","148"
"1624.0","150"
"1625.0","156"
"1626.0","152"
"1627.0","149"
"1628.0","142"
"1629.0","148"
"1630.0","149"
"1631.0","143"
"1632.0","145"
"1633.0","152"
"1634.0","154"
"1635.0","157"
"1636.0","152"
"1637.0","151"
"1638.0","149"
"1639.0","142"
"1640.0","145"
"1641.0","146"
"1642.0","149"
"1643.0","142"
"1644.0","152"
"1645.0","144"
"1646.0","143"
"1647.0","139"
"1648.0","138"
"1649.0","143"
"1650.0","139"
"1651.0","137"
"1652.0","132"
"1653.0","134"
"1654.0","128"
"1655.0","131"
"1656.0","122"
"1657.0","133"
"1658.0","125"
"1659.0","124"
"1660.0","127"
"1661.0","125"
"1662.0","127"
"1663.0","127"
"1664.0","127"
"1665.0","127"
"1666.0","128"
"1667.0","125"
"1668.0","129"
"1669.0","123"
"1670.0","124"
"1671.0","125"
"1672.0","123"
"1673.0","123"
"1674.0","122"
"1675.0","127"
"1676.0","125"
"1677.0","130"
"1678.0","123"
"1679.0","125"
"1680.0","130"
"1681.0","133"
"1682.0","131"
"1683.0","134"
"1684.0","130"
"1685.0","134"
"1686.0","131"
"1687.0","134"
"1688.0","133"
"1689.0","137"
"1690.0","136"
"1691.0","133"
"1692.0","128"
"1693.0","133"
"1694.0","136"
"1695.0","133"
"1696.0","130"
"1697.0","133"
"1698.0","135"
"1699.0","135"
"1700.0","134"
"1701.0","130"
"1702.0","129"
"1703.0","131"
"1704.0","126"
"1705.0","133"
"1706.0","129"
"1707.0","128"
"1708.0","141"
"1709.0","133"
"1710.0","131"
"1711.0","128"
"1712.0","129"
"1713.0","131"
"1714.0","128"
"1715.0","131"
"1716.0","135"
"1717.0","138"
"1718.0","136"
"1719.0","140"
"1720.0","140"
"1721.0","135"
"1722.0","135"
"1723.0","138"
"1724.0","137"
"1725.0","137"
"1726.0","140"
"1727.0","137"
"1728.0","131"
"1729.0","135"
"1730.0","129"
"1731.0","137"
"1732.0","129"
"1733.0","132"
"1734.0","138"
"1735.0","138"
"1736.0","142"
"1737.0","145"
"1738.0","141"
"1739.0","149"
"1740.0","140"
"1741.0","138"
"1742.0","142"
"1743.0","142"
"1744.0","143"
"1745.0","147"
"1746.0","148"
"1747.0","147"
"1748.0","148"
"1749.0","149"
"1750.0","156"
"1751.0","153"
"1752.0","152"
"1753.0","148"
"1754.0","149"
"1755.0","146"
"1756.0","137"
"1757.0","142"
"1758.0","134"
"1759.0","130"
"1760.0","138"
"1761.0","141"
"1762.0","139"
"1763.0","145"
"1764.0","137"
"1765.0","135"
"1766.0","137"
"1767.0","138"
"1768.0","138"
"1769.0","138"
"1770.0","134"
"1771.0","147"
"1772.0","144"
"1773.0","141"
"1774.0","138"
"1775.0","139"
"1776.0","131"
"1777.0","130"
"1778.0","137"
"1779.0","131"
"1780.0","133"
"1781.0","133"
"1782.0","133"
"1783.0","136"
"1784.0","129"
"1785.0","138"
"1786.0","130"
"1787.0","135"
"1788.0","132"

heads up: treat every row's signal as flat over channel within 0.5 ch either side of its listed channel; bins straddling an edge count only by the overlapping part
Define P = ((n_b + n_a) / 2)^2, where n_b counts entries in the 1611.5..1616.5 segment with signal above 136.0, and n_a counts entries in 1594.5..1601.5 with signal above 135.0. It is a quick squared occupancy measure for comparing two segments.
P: 25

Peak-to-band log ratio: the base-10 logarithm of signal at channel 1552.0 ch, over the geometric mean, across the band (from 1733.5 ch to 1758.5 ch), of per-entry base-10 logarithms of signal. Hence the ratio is 0.99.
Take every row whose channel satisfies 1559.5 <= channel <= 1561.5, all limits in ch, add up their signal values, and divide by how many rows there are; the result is 140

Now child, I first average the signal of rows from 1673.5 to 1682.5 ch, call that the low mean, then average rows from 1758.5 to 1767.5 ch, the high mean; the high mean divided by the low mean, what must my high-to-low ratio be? 1.08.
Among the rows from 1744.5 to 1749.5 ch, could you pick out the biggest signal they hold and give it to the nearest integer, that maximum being 149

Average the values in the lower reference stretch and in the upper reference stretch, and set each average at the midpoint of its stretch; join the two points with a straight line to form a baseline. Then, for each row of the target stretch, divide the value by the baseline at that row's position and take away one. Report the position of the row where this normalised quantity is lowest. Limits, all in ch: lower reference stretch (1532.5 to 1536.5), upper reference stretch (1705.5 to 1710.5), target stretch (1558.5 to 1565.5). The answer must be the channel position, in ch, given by 1559.0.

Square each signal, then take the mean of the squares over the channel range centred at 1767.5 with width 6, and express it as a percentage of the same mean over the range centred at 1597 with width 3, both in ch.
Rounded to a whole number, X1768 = 94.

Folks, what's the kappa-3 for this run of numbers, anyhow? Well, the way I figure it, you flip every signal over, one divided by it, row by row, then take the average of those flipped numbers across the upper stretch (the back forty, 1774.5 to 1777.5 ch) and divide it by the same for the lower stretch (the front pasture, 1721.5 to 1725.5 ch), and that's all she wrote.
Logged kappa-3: 1.03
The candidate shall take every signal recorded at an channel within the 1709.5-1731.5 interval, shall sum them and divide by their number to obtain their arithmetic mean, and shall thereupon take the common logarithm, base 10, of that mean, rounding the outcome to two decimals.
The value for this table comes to 2.13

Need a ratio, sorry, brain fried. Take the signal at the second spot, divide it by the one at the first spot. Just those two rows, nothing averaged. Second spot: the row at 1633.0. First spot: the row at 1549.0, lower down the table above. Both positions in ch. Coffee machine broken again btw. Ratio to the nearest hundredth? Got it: 1.09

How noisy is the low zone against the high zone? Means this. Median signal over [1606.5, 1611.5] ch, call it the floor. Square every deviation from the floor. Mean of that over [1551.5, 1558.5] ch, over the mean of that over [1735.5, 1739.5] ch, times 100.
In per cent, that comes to 734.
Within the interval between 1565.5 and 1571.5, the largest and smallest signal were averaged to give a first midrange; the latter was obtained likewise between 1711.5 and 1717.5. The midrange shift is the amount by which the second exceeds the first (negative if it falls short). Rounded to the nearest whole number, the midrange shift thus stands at -9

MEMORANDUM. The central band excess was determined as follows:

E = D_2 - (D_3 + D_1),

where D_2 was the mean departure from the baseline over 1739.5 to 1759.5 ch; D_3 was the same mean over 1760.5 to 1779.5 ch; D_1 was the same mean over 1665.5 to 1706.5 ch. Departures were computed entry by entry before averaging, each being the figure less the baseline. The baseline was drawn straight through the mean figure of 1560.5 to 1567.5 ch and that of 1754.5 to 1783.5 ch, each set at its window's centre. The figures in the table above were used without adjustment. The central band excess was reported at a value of 16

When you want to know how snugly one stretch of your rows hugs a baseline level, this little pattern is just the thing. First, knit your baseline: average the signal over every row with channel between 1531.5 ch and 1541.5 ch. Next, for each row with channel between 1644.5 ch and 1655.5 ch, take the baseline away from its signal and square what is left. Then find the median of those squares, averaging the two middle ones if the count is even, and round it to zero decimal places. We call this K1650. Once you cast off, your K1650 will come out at 20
